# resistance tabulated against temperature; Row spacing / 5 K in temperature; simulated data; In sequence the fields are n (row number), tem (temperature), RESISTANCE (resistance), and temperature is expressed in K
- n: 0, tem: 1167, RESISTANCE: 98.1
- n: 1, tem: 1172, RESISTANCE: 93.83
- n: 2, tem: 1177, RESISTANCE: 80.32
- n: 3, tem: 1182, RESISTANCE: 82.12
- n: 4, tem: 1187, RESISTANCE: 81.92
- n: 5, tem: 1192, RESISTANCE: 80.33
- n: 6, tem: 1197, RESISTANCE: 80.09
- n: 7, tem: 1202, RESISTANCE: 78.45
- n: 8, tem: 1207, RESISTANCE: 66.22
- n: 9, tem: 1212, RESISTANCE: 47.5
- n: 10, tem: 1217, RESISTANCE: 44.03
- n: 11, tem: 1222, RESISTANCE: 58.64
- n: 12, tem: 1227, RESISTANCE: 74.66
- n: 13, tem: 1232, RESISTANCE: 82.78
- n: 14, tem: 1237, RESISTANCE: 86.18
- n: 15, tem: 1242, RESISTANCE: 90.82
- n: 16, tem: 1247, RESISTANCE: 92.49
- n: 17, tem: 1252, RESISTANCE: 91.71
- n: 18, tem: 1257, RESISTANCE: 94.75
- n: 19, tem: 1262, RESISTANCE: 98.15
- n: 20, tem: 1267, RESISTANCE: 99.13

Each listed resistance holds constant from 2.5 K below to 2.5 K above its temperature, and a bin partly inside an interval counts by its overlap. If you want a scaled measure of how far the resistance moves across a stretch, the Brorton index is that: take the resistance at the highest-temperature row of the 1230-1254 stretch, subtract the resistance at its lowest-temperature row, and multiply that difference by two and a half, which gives 22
